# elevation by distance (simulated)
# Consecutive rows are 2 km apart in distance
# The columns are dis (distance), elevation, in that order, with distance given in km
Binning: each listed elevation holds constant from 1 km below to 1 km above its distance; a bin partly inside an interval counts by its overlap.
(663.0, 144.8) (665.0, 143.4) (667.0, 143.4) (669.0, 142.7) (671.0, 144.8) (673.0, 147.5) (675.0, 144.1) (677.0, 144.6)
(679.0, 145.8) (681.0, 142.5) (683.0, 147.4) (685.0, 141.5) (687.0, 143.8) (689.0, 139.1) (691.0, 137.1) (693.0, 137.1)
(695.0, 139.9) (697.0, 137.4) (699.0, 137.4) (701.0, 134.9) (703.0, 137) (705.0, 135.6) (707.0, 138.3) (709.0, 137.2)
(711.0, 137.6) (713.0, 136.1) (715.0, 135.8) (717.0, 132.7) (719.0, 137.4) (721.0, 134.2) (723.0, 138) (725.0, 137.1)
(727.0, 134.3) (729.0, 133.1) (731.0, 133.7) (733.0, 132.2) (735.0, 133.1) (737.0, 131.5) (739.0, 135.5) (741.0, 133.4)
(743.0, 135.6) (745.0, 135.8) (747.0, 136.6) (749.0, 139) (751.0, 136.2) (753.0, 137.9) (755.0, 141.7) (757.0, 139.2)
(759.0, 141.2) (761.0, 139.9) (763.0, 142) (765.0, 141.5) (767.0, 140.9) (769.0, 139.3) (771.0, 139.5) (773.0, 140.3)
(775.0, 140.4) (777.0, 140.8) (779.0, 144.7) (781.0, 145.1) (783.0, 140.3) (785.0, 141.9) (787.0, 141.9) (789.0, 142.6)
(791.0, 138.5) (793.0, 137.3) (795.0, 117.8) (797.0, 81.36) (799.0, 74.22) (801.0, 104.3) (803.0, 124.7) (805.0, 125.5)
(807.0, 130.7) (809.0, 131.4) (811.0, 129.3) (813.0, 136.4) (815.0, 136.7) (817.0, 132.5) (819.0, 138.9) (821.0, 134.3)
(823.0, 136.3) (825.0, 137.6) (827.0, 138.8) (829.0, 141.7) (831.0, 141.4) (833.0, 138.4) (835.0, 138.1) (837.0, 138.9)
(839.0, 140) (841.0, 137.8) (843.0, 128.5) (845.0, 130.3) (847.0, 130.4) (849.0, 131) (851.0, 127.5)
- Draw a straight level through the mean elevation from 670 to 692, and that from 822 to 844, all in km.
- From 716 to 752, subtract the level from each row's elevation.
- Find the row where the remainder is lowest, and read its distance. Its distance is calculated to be 737.0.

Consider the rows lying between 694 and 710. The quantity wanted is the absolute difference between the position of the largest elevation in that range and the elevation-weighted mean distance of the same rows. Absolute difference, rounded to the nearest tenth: 7.0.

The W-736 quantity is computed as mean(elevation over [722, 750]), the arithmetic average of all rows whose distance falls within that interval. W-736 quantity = 135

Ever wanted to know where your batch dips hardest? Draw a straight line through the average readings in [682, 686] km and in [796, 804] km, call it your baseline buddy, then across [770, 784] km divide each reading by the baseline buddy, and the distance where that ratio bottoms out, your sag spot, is 771.0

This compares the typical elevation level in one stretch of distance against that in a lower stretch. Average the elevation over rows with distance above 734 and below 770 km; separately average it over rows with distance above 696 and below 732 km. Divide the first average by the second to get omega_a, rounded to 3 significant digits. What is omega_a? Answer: 1.01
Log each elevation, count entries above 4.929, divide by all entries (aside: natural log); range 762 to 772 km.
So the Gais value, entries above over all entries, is 1.00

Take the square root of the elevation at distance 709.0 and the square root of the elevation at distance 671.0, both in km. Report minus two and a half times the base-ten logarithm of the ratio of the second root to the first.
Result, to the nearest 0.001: -0.029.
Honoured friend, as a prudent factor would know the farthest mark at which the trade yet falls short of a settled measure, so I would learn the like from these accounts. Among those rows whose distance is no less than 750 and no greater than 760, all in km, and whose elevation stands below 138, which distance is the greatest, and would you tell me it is 753.0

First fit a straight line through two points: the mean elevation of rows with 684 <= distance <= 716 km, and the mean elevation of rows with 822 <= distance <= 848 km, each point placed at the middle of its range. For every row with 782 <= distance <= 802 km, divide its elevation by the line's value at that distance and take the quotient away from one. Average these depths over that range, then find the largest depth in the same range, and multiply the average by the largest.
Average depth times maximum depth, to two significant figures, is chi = 0.051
